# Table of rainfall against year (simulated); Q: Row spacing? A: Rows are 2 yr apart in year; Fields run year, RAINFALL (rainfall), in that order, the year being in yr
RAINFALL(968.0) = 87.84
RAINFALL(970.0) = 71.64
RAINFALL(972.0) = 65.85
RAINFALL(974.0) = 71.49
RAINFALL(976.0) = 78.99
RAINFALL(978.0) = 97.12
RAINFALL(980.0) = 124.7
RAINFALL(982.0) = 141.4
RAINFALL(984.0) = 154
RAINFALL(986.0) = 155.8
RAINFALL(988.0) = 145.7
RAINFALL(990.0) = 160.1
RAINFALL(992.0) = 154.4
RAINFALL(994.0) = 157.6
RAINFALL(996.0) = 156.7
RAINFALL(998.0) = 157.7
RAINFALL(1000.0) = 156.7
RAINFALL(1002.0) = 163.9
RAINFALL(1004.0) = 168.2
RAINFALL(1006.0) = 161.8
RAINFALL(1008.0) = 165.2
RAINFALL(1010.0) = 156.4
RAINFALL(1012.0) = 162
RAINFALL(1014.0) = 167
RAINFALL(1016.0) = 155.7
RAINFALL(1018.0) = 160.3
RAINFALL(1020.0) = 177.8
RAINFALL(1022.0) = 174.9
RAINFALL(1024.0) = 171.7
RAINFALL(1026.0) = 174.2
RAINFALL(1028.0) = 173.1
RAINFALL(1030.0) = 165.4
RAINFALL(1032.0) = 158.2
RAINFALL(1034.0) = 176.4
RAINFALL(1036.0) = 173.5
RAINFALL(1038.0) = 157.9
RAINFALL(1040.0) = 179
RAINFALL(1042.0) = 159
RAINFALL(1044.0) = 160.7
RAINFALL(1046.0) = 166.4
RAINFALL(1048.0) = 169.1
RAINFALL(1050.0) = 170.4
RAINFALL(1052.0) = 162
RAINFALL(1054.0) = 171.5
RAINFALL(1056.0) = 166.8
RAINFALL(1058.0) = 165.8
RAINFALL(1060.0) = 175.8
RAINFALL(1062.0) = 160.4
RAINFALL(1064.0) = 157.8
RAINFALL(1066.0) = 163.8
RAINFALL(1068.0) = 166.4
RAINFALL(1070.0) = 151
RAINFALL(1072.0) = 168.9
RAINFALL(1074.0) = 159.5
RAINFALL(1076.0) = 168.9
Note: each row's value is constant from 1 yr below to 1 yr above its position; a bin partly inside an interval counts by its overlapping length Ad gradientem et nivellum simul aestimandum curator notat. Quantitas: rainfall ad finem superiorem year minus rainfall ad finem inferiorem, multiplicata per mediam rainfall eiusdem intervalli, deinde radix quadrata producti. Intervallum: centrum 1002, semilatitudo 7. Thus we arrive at 37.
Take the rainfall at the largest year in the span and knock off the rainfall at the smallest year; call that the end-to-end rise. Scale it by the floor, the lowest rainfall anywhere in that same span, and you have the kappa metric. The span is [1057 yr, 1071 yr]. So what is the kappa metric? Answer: -0.10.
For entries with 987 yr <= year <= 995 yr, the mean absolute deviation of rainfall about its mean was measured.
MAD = 4.4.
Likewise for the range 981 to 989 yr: 5.7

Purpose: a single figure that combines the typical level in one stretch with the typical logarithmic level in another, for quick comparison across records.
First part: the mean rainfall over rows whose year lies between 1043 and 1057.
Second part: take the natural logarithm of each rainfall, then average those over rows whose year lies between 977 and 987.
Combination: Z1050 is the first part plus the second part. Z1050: 172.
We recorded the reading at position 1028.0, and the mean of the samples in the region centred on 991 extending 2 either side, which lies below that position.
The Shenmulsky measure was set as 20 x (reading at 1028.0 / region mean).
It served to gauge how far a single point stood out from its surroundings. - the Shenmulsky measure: 22.0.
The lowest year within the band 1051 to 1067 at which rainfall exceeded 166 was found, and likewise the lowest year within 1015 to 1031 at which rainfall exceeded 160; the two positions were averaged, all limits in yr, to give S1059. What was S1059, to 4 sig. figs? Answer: 1036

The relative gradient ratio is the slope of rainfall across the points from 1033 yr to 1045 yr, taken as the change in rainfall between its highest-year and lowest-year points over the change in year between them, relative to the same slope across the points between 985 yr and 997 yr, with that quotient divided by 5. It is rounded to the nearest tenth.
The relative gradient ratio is -3.5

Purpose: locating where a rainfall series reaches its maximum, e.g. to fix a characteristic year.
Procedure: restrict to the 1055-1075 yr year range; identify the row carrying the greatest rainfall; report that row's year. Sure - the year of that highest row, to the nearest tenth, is 1060.0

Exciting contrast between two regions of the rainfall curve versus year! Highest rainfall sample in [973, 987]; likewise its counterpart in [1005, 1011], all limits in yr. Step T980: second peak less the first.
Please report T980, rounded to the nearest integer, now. 9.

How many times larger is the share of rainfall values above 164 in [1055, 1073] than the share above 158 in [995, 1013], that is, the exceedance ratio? 1.0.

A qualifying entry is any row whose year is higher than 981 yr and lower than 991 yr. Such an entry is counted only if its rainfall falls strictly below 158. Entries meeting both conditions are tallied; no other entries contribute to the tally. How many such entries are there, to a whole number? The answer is 4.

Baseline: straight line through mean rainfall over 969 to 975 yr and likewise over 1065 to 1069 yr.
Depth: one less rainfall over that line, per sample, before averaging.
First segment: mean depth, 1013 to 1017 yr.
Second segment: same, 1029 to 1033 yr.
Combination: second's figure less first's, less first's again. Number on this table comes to 0.61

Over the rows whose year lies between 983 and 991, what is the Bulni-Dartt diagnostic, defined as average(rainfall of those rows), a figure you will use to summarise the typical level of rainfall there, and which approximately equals 154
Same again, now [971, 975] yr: 69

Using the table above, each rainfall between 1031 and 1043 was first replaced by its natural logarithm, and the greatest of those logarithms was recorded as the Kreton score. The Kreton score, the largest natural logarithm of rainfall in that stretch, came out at 5.19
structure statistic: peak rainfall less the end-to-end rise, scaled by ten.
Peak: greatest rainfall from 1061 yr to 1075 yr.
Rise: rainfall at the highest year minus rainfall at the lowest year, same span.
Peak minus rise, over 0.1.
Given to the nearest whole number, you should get 1698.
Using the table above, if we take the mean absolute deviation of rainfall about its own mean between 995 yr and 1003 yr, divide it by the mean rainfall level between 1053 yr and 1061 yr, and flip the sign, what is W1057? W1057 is -0.02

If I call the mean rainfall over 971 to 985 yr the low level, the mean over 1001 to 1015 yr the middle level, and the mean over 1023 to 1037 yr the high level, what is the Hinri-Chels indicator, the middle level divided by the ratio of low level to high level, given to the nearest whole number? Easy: 266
